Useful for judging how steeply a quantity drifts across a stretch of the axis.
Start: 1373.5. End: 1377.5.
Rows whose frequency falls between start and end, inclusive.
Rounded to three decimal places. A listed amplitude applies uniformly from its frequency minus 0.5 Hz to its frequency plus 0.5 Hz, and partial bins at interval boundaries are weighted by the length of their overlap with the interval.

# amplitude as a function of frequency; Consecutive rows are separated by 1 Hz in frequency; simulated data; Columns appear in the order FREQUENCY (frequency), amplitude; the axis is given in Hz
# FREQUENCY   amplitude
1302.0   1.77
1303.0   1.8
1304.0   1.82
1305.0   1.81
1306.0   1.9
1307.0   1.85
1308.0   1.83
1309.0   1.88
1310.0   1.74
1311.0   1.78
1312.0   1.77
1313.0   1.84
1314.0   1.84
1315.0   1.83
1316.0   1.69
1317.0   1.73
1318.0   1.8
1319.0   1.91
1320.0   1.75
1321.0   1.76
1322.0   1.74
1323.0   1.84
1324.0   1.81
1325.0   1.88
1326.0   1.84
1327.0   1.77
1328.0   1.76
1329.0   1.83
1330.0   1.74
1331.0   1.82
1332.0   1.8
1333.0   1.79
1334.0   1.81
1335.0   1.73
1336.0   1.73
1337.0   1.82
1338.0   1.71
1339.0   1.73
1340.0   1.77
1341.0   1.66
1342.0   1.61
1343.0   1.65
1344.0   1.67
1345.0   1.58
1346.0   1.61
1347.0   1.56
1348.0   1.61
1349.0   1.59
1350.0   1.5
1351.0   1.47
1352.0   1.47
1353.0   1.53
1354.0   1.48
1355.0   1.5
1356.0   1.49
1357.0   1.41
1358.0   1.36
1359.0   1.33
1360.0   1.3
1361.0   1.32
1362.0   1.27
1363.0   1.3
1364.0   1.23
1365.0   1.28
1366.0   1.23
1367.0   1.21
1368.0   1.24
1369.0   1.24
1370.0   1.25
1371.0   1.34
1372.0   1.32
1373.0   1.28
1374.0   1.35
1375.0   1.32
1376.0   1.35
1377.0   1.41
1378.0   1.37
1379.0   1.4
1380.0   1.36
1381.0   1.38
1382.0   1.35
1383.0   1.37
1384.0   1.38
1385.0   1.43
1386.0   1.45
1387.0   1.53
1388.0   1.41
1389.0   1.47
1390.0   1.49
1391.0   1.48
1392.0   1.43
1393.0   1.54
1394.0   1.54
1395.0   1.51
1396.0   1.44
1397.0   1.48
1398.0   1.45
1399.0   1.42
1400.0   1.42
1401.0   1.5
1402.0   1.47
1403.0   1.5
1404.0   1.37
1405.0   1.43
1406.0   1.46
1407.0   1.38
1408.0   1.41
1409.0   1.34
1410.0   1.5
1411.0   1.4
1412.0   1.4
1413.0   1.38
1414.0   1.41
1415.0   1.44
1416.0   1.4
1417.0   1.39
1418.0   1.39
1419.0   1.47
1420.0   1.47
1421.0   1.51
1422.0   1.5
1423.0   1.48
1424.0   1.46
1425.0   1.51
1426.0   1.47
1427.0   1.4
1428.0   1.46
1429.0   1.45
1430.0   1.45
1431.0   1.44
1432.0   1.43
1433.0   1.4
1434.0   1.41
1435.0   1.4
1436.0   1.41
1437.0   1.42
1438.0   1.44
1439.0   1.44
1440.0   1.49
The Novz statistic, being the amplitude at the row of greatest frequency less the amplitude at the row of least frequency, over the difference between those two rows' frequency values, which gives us 0.020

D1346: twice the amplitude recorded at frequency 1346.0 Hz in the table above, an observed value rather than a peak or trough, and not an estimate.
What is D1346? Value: 3.2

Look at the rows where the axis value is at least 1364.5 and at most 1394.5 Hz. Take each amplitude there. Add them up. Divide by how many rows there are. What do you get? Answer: 1.37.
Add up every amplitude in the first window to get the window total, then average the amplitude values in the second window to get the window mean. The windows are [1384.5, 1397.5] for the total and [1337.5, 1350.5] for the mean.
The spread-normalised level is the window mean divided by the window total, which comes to 0.085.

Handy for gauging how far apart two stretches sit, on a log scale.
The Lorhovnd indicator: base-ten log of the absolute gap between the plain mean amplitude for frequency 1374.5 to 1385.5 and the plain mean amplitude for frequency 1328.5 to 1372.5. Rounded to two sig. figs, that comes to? -0.84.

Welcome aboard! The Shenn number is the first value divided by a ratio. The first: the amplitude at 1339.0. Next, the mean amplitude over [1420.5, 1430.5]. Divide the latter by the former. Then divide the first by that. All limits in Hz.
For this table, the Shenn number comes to 2.04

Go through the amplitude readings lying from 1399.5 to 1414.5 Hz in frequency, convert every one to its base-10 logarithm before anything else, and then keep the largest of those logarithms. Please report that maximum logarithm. 0.176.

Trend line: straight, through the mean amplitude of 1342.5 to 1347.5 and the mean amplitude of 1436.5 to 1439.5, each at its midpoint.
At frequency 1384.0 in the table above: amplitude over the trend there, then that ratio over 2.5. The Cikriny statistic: 0.359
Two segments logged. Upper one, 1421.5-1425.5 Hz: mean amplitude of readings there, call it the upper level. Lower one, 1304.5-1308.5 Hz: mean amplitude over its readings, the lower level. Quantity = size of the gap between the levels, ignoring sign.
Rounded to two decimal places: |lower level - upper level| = 0.36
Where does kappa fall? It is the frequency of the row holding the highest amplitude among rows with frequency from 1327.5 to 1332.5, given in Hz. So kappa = 1329.0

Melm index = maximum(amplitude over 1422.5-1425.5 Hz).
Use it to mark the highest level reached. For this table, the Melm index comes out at 1.51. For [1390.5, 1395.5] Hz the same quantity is 1.54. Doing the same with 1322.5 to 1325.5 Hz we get 1.88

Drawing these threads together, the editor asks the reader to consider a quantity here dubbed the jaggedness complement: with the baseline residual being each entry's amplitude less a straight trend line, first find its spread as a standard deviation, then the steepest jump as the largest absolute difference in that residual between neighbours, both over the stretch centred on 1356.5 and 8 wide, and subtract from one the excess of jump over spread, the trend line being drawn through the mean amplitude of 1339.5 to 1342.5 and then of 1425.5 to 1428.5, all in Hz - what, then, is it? 1.00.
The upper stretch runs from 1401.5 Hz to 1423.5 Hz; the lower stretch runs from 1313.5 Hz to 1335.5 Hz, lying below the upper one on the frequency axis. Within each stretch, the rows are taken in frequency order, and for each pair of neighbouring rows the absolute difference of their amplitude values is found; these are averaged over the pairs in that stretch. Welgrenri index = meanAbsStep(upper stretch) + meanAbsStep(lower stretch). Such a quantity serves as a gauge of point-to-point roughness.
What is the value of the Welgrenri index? 0.106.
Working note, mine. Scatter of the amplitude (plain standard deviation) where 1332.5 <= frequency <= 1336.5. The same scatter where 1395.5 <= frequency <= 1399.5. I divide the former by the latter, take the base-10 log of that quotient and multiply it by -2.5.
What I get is -0.54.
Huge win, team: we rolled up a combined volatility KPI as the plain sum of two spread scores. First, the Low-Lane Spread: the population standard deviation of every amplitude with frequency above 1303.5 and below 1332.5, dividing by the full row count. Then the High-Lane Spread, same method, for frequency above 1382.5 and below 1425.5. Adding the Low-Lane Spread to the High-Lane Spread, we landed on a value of 0.10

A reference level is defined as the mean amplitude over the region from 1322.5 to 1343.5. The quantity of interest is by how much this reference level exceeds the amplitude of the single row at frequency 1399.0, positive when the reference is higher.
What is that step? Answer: 0.35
